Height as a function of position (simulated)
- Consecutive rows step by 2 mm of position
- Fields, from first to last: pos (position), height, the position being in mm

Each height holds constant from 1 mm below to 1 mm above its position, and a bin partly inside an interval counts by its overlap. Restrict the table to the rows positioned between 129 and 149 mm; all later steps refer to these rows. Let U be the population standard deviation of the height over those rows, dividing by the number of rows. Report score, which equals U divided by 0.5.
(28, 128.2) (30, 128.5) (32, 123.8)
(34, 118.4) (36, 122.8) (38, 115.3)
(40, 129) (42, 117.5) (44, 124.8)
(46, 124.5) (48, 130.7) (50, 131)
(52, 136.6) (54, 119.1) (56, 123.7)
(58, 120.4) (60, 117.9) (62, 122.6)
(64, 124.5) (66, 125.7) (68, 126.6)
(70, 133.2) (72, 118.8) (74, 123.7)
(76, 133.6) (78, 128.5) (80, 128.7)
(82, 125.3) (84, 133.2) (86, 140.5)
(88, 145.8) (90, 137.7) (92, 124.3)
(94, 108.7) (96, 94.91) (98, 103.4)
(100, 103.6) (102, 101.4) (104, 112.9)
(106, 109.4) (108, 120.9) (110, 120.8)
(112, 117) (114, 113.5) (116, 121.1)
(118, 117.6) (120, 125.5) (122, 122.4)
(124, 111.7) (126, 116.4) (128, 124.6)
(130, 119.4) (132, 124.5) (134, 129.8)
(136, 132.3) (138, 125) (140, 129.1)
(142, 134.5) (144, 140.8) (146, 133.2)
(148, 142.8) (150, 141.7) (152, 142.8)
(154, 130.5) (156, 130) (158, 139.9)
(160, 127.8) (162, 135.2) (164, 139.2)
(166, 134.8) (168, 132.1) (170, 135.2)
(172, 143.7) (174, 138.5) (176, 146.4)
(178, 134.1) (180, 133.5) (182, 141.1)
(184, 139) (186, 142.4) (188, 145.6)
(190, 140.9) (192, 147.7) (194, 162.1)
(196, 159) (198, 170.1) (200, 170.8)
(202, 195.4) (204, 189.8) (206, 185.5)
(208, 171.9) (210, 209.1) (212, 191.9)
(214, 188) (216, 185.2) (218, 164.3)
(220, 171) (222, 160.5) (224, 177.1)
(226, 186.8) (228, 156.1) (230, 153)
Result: 14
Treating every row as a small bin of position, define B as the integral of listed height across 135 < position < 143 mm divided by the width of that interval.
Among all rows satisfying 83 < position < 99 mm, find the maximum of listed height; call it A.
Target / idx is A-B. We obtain 16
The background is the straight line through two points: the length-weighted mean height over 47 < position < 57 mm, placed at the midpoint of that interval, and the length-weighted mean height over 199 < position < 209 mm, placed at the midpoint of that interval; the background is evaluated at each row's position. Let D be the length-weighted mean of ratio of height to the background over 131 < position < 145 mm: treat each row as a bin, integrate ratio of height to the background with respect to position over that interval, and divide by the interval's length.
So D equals 0.82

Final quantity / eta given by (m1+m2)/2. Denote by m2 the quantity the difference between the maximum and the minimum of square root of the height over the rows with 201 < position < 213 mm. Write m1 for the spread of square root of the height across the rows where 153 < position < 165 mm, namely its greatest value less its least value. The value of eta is 0.9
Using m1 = 0.52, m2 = 1.35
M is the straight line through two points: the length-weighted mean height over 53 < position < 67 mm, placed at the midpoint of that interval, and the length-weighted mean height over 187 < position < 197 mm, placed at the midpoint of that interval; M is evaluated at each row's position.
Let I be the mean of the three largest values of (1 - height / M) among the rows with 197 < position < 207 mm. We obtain -0.15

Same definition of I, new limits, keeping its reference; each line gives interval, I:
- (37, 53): -0.01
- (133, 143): 0.08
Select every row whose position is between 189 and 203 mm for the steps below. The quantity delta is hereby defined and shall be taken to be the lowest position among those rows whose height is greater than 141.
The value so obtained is 192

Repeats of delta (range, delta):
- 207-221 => 208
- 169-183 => 172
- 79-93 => 88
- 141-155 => 148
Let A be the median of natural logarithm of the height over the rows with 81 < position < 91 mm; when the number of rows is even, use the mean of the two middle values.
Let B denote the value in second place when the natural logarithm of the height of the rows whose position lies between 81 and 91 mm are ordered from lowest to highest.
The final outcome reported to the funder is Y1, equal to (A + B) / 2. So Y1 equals 4.91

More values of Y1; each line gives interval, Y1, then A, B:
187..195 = 4.98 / 4.99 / 4.98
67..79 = 4.83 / 4.85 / 4.82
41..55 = 4.80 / 4.83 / 4.78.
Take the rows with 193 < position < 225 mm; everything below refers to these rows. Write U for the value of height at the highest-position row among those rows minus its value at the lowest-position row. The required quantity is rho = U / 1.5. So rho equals 10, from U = 15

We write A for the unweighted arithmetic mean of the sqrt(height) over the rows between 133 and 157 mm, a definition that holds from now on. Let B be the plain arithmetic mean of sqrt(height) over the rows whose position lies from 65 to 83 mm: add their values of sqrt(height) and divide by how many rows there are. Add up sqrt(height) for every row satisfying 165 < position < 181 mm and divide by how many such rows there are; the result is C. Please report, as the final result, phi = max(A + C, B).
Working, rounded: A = 11.6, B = 11.27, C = 11.7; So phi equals 23.3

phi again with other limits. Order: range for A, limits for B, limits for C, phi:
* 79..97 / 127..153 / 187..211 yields 24.3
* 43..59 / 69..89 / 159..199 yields 23.2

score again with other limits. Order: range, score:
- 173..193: 9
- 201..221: 25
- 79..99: 32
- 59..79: 10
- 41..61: 12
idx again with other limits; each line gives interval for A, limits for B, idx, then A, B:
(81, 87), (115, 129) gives 21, 140.5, 120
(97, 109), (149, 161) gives -15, 120.9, 135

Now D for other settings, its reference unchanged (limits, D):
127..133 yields 0.79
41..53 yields 1.01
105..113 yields 0.79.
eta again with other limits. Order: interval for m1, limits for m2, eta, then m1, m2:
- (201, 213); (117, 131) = 1.0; 1.35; 0.63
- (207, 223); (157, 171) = 1.2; 1.79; 0.52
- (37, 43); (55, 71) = 0.7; 0.62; 0.68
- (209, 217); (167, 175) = 0.7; 0.85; 0.49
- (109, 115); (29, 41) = 0.5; 0.34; 0.62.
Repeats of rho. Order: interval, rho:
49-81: -2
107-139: 3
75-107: -16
